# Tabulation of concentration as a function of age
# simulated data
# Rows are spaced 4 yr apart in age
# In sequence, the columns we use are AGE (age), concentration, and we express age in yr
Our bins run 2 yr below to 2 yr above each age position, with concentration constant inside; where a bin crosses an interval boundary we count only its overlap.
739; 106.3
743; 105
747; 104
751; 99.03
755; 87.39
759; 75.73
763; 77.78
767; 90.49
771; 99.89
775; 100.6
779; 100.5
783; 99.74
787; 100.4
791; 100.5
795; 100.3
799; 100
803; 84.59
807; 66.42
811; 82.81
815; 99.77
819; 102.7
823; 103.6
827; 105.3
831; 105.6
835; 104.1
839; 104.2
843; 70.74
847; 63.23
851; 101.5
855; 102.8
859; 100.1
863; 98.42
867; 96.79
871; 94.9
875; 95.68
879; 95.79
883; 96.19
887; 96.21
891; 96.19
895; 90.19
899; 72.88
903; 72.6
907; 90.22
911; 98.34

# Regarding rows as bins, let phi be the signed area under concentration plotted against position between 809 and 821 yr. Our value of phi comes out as 1141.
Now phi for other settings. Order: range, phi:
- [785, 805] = 1943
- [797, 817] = 1734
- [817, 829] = 1246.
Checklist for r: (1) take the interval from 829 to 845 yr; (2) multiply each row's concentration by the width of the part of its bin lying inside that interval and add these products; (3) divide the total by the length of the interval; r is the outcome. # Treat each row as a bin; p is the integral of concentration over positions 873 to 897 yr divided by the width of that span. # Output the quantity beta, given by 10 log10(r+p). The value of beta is 22.8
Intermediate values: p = 95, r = 96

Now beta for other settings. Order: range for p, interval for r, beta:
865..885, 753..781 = 22.7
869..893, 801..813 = 22.4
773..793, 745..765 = 22.8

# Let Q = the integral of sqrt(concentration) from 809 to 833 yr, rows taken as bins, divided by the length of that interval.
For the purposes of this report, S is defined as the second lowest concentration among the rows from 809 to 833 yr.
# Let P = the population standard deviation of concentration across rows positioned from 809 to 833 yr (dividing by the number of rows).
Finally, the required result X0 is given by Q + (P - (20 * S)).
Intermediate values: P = 8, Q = 10.0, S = 99.77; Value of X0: -1978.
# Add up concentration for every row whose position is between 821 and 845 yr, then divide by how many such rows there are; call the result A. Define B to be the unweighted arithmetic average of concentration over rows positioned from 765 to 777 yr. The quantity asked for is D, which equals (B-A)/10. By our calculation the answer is -0.2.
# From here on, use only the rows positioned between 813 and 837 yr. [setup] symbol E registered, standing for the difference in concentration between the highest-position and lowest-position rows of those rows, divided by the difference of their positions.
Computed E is 0.22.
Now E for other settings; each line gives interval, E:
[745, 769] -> -0.68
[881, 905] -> -1.18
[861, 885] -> -0.11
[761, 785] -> 1.10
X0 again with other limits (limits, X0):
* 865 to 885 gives -1903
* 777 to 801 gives -1990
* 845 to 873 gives -1876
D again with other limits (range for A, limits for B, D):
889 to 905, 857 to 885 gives 1.4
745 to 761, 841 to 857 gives -0.7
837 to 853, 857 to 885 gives 1.2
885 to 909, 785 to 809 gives 0.6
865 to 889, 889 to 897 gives -0.3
